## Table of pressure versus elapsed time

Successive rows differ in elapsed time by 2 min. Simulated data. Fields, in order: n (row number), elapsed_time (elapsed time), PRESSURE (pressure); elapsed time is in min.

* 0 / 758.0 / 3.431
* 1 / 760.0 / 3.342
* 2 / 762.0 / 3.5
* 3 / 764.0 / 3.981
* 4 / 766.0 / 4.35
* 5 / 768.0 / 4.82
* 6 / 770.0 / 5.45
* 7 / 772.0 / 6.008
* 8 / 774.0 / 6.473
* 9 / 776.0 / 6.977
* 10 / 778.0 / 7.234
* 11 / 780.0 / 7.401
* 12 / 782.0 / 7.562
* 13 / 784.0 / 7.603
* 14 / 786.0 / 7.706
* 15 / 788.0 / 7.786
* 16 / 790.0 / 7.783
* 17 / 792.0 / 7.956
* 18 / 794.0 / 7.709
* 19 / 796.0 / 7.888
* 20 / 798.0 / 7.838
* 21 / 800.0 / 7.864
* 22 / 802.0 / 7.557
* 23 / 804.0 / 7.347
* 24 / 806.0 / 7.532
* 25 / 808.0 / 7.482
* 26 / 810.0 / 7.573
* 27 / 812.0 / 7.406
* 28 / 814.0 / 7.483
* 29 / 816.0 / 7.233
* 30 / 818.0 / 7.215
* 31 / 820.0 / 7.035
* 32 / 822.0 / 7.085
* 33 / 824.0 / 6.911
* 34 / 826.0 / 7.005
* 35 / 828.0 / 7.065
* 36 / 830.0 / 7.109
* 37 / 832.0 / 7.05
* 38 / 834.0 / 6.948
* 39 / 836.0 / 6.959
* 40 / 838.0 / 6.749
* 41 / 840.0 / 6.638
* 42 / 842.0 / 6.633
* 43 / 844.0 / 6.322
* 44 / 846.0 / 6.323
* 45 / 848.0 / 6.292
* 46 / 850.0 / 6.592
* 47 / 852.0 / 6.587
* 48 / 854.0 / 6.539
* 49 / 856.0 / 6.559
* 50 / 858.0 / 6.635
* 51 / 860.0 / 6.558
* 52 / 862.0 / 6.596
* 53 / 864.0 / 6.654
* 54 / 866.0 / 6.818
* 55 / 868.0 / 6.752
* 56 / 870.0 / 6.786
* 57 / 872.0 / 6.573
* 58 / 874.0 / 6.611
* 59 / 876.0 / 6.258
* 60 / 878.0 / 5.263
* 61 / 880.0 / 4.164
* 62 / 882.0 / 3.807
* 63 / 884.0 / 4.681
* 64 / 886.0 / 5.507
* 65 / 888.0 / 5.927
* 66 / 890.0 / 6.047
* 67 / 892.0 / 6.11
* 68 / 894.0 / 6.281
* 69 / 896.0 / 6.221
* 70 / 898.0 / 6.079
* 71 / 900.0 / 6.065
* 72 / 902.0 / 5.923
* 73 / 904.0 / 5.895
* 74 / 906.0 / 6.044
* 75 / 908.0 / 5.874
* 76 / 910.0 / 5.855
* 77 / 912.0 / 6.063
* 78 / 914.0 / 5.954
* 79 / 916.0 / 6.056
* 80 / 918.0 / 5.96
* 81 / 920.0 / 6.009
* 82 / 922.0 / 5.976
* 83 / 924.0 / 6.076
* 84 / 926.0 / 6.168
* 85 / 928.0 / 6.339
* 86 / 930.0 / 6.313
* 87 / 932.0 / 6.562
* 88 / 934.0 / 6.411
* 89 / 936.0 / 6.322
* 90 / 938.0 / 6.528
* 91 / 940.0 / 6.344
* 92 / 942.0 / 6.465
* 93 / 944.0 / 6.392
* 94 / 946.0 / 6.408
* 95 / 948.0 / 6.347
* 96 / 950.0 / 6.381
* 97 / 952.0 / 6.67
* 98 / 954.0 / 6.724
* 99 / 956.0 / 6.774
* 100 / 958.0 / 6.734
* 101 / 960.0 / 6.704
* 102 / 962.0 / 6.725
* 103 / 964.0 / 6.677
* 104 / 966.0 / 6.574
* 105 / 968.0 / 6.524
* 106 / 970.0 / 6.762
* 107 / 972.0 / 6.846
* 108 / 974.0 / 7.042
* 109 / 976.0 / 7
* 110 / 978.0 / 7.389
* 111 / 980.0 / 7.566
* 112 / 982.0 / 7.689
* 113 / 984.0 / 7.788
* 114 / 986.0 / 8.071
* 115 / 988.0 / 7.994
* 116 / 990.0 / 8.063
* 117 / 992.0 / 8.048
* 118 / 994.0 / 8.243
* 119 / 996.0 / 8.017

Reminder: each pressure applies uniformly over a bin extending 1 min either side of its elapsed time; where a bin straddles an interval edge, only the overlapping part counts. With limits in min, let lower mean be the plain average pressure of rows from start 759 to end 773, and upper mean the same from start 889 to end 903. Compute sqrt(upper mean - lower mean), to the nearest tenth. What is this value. 1.3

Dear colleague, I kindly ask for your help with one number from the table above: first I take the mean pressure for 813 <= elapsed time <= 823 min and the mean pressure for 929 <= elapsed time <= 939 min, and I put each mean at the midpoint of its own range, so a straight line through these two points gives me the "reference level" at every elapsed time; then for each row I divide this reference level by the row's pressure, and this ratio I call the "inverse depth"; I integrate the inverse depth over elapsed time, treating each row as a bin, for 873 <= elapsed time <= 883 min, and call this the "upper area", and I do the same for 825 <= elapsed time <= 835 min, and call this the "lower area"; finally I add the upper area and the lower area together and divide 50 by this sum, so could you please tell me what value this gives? 2.10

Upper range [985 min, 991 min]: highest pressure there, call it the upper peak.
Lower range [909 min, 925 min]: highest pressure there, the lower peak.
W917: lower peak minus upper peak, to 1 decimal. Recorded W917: -2.0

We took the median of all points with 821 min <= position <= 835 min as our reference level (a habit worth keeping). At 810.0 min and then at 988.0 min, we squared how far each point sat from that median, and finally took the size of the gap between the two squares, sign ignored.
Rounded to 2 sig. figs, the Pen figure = 0.62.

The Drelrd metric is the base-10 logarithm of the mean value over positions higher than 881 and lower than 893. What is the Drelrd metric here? 0.73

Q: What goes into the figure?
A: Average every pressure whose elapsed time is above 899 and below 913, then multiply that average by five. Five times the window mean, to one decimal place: 29.8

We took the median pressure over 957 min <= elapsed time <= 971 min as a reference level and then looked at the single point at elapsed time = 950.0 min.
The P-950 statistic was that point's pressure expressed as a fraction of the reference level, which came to 0.952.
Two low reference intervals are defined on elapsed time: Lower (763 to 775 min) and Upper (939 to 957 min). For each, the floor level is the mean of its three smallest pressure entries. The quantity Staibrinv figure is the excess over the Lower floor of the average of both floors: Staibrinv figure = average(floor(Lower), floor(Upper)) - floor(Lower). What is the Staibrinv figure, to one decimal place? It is 1.0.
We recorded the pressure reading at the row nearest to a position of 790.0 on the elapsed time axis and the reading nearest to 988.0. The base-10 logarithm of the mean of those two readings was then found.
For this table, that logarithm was 0.897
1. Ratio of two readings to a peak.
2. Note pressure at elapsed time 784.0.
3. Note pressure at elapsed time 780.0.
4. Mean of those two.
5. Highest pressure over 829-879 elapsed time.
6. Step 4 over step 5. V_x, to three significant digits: 1.06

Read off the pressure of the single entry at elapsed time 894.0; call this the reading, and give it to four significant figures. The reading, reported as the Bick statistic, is 6.281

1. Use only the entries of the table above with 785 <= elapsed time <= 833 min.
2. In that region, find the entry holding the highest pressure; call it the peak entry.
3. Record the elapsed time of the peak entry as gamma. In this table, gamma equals 792.0 min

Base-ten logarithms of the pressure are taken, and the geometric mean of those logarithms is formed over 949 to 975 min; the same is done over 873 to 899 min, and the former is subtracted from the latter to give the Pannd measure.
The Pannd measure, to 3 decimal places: -0.086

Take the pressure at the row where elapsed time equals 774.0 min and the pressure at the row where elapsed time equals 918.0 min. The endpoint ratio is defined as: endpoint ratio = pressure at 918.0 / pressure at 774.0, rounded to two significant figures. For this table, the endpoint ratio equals 0.92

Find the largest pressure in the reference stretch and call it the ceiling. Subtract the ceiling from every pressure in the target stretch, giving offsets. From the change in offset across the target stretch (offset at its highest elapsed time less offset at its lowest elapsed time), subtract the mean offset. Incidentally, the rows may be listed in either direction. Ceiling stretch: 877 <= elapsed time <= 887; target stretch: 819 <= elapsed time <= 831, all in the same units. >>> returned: -1.5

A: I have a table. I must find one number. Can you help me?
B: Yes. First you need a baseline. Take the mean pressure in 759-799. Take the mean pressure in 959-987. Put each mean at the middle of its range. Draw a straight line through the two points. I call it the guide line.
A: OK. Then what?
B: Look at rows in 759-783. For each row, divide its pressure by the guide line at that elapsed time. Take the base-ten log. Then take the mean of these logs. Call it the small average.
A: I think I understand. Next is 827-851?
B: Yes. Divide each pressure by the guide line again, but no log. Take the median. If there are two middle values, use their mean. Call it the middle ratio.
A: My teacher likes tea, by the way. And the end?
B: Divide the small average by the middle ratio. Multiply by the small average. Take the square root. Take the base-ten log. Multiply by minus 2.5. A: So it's 2.8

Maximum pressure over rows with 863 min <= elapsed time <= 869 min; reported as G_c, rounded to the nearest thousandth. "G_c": 6.818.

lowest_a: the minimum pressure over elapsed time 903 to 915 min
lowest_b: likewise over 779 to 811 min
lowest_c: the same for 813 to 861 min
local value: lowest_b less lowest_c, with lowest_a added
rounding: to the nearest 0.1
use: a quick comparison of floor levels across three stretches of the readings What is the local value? 6.9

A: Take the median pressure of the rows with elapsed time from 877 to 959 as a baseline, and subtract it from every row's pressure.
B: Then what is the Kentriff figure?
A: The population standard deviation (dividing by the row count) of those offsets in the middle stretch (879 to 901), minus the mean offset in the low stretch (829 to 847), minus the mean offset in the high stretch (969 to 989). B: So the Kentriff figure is -1.2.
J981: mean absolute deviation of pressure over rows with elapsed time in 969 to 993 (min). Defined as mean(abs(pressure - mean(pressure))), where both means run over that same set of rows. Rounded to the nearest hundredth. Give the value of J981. 0.43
